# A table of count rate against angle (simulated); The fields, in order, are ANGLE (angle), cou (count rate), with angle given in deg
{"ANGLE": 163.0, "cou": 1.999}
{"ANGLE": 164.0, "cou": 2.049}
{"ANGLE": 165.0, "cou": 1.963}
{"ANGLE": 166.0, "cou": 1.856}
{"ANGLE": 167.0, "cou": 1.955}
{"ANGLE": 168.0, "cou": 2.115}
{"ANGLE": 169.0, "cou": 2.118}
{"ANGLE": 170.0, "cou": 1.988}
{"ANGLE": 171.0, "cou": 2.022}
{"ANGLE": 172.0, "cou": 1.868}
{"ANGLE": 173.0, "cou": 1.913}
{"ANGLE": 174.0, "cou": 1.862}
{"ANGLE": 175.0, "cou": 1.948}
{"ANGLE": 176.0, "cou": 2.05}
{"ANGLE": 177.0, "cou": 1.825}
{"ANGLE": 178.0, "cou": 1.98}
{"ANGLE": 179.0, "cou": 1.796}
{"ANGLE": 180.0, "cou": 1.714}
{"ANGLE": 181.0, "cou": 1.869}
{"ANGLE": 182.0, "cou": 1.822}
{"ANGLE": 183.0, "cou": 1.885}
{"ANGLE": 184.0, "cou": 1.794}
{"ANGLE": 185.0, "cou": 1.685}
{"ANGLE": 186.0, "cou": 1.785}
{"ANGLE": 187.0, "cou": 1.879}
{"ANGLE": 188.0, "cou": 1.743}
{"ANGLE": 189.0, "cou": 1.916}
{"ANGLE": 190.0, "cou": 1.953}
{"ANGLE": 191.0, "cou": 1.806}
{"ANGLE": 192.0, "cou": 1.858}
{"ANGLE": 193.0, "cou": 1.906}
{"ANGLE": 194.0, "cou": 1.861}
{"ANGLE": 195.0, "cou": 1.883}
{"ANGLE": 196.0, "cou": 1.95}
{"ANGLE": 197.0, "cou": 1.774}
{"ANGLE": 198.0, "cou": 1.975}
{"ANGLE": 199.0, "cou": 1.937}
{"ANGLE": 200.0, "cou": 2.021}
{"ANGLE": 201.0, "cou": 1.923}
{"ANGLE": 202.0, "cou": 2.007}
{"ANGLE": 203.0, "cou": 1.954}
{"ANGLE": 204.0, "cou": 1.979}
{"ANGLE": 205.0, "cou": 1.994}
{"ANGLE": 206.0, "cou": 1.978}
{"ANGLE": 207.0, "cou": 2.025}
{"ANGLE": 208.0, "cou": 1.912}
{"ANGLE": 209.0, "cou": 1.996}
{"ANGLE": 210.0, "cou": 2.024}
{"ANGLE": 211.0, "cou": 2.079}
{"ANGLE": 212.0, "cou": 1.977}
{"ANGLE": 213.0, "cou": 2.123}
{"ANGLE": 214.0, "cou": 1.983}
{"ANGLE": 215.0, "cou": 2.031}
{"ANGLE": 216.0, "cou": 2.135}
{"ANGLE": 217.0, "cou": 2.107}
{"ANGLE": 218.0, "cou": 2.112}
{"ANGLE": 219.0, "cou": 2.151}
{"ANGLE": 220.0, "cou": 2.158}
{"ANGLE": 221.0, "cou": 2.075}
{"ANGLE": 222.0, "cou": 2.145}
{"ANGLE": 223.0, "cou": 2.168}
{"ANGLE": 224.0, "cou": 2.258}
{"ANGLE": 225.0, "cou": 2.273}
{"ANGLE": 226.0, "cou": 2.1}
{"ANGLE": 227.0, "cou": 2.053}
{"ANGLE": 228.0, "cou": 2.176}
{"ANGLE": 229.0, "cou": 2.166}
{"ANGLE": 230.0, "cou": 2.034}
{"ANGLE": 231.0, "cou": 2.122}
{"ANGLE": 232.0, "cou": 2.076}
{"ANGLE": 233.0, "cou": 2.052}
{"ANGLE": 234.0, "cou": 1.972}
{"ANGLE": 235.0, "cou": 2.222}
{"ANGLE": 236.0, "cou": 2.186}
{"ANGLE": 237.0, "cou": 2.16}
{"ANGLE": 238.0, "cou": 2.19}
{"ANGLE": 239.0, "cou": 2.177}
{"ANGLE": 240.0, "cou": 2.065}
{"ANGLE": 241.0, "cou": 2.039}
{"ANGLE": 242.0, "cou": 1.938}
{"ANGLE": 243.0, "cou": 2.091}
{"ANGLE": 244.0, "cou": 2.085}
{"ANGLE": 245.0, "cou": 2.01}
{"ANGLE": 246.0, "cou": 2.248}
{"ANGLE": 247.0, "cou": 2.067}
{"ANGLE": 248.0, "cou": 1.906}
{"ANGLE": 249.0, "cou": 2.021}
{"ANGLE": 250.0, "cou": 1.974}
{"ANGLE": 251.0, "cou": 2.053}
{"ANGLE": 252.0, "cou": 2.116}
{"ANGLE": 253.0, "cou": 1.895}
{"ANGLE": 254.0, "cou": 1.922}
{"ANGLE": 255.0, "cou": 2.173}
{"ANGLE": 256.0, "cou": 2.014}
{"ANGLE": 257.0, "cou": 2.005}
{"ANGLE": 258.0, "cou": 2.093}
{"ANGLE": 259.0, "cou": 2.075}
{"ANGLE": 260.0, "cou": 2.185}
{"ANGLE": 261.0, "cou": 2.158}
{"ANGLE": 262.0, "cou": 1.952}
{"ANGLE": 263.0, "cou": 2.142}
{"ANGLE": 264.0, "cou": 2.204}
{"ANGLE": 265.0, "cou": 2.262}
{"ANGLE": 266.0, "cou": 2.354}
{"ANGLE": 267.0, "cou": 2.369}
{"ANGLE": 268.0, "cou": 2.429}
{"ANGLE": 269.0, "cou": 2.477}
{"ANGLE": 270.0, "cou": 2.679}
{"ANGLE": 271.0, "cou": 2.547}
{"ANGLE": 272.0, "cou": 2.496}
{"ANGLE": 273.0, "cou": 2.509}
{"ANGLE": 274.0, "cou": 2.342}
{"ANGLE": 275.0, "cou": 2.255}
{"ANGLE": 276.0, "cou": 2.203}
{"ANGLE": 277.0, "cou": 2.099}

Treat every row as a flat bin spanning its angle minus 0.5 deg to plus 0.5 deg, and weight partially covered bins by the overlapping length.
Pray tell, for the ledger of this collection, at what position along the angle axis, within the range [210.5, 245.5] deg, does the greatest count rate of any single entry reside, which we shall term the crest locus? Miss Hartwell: 225.0 deg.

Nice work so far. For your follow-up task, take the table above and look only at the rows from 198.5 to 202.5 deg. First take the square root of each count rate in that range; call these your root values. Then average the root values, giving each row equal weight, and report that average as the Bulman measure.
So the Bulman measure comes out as 1.40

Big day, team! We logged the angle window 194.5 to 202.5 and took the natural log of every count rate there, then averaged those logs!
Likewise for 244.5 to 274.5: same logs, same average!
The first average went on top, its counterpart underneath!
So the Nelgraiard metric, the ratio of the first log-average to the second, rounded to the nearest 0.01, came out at 0.85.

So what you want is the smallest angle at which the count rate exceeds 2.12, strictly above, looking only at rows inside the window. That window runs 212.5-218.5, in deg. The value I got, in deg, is 213.0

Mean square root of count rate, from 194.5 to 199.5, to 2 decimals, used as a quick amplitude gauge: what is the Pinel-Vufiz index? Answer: 1.38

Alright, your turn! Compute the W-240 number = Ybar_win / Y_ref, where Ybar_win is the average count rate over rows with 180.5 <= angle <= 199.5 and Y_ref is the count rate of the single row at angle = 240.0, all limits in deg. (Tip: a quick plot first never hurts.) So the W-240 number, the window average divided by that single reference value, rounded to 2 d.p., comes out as 0.90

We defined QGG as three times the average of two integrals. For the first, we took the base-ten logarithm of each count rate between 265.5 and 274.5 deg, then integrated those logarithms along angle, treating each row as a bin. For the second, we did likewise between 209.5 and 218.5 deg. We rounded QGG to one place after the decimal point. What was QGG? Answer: 9.5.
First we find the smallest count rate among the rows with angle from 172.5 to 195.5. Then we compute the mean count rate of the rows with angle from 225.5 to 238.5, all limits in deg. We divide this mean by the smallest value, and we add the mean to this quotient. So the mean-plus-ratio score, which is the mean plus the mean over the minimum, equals 3.37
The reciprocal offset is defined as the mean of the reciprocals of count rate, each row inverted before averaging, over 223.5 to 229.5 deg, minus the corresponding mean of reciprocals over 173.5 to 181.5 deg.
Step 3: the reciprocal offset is -0.07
